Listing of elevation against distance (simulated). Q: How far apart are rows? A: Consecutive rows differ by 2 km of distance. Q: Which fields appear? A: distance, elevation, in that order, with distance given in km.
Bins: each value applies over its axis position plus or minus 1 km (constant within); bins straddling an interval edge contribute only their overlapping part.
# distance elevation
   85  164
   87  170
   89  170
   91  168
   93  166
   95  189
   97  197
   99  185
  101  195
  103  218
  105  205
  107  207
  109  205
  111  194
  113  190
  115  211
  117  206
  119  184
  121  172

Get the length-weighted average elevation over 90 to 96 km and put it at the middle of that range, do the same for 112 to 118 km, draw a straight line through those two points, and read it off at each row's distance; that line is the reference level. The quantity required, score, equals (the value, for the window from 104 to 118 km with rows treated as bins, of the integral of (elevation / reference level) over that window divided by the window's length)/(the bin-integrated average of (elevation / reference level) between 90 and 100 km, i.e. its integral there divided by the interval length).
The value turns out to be 1.00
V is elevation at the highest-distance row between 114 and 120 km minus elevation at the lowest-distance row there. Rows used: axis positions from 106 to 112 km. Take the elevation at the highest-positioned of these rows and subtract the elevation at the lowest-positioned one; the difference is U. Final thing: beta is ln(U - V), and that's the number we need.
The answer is 2.64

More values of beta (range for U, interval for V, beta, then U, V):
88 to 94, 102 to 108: 1.95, -4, -11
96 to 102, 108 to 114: 2.56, -2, -15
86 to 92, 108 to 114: 2.56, -2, -15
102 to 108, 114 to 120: 2.77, -11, -27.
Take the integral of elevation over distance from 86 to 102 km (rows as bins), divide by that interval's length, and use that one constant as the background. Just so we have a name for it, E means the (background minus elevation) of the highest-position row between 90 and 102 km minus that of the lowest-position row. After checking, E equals -27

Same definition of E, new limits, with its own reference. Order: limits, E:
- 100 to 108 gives -12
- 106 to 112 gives 13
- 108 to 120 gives 21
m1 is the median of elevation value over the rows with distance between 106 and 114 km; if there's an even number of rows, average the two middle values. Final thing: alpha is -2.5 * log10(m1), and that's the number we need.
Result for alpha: -5.75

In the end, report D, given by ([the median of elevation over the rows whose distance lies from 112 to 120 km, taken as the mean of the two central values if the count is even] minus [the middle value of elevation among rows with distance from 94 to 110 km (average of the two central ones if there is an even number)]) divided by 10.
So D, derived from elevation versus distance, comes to -0.3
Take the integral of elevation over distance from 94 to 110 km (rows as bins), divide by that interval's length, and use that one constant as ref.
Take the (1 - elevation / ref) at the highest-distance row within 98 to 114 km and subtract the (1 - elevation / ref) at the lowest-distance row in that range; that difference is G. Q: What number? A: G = -0.02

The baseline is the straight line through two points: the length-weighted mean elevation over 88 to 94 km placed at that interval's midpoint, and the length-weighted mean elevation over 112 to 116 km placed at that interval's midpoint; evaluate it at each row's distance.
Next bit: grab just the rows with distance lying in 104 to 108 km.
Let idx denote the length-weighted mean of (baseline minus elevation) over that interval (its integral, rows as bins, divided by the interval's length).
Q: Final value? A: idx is -17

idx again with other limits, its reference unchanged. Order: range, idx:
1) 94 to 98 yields -18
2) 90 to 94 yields 2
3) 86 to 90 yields -6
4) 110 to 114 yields 6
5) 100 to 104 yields -23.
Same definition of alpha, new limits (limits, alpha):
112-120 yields -5.74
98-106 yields -5.75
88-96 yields -5.57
